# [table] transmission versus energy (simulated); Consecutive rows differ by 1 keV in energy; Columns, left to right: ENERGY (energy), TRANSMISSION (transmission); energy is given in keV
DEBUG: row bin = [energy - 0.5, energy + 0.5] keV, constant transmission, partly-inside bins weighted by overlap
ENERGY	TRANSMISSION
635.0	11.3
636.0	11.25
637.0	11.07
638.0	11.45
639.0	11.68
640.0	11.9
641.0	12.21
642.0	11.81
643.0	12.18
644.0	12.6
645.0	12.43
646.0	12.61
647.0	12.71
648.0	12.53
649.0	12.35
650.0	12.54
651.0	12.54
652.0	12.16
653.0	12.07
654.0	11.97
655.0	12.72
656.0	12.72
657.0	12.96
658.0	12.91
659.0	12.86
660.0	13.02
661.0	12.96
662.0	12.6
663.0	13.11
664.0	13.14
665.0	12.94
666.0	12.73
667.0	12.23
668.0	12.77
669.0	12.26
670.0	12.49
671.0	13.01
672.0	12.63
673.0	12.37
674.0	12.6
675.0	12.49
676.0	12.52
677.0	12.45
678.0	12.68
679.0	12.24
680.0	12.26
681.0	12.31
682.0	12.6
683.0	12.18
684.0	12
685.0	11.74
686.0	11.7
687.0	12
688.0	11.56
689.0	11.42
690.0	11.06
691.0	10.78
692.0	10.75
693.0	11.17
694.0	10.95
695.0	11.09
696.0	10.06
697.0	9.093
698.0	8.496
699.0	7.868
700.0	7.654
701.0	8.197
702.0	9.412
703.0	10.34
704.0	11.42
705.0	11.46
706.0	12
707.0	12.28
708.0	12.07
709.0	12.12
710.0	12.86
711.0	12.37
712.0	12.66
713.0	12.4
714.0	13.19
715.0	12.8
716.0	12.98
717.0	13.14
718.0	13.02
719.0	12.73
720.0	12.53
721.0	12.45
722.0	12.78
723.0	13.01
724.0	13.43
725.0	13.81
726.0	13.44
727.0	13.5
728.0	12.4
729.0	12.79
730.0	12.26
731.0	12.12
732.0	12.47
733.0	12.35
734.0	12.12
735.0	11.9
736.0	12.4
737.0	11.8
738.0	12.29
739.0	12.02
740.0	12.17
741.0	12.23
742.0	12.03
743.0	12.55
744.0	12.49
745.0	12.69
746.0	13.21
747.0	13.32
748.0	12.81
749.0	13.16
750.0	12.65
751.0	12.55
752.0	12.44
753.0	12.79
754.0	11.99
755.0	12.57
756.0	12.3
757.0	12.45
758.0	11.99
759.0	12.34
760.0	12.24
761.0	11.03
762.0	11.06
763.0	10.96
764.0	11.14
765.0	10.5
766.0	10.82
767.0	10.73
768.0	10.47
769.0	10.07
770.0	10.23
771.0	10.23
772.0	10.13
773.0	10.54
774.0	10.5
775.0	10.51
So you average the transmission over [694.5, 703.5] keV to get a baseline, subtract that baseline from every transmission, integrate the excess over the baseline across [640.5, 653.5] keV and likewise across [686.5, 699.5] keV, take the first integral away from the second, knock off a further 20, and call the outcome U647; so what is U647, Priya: -44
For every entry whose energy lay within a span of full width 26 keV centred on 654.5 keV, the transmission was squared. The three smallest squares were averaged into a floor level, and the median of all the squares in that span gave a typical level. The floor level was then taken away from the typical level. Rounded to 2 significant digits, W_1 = 16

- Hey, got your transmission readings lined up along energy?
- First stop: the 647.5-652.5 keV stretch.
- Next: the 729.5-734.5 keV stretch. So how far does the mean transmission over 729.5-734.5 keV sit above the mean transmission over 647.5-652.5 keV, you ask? -0.2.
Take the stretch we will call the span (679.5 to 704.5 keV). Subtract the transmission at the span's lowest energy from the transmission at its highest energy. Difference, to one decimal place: -0.8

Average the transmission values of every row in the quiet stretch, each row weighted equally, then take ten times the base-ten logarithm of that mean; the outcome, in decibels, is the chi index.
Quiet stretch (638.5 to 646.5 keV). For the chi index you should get 10.9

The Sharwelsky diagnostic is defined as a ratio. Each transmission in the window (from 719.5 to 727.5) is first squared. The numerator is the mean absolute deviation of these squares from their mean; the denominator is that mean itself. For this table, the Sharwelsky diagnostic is 0.065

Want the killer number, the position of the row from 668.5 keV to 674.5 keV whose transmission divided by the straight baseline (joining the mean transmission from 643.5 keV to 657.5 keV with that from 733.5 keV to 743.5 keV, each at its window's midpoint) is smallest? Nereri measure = 669.0 keV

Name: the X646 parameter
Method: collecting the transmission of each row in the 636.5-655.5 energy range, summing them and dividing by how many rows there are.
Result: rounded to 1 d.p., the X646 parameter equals 12.2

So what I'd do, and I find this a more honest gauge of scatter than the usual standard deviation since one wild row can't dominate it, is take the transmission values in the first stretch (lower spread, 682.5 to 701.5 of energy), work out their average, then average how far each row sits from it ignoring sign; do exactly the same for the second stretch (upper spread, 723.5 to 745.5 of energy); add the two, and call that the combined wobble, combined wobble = 1.7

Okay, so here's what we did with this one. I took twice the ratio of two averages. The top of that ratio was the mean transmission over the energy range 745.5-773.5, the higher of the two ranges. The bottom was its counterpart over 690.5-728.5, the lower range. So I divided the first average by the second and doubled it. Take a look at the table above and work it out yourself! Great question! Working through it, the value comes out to 2.00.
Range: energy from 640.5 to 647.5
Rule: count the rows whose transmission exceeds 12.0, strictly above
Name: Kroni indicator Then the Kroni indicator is 6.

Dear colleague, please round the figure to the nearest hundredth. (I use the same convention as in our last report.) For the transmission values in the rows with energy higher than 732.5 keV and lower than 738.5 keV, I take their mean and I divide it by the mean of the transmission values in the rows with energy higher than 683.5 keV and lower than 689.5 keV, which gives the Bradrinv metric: 1.03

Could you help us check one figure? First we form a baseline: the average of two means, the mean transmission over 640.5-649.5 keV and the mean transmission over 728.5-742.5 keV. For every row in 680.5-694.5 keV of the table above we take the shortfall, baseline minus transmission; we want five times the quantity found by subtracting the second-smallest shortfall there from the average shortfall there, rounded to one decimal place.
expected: 3.6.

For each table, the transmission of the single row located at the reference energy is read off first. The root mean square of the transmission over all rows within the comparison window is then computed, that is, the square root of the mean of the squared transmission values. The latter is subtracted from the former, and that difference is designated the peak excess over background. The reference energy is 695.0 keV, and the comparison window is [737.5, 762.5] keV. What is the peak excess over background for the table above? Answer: -1.3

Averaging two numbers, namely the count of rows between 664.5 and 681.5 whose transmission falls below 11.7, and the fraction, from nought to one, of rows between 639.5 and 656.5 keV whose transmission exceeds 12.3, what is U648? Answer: 0.29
